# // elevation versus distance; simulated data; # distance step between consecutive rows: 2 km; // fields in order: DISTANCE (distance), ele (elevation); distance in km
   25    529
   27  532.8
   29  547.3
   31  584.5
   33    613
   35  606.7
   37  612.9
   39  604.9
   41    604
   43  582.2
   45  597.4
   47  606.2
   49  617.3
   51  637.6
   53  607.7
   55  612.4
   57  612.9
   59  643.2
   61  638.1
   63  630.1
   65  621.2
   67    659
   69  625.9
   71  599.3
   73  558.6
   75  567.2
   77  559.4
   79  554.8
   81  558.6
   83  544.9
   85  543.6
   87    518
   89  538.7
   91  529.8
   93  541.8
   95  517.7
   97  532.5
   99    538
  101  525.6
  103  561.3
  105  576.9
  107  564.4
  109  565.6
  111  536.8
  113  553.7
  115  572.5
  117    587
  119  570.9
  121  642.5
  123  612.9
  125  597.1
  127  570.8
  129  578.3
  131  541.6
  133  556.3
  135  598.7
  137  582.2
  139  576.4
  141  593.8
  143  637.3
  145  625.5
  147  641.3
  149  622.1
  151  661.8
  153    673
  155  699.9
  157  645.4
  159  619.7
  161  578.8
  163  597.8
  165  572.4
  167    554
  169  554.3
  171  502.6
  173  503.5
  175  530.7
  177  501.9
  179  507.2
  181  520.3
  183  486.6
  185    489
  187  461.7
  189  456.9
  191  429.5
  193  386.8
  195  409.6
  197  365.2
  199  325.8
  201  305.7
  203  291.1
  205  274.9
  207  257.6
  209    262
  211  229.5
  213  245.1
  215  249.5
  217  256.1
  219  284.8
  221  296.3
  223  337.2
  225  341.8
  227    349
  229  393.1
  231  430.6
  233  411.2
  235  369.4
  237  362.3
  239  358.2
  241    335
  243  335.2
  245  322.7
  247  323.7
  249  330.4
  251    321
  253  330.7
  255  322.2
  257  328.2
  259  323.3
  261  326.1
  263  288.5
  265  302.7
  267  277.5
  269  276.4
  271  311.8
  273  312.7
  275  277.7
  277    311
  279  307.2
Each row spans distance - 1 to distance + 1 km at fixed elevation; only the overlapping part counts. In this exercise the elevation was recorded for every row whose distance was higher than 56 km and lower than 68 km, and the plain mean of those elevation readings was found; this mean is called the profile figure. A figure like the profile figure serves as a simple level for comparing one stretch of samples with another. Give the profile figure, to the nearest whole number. 634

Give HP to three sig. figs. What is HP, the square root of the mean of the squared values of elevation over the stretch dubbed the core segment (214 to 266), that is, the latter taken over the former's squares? 334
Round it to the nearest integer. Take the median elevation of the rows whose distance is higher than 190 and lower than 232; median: 306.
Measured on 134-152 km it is 622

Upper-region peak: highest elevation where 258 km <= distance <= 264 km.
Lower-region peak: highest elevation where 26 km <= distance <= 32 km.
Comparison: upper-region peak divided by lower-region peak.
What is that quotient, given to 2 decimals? 0.56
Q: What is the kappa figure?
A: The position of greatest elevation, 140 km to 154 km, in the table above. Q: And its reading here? 153 km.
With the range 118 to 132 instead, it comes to 121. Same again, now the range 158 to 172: 159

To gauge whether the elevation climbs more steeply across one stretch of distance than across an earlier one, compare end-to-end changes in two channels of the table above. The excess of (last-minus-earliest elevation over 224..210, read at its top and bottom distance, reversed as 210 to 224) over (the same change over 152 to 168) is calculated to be 227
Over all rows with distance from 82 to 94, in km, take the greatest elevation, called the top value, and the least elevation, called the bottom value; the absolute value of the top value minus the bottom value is 27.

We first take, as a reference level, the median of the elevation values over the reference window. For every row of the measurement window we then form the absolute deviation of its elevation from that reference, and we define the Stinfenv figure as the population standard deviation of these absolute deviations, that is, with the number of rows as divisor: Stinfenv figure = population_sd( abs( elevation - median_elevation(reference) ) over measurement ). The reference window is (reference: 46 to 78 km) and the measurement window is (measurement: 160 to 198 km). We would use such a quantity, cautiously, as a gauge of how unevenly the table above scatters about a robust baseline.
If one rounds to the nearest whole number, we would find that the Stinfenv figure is 63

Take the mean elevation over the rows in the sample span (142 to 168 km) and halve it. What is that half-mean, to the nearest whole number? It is 313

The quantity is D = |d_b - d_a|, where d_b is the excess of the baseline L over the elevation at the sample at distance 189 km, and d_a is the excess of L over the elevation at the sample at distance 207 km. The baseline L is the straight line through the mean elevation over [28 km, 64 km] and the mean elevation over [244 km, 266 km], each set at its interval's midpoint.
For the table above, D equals 174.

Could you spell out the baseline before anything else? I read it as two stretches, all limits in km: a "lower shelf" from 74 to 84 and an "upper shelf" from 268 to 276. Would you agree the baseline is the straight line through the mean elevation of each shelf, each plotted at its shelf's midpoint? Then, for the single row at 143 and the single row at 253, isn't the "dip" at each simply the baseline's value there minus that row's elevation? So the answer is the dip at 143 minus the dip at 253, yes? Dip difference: -157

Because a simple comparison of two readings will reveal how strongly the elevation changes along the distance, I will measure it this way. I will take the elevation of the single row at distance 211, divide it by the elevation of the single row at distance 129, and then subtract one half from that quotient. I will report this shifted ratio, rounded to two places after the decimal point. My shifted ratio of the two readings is -0.10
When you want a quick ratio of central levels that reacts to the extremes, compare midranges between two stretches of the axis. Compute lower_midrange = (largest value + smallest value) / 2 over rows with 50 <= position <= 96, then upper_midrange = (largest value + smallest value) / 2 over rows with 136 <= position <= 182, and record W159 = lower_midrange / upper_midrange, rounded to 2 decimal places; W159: 0.98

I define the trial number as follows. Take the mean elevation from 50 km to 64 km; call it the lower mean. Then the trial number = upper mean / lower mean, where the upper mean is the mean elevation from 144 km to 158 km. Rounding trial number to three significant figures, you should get 1.04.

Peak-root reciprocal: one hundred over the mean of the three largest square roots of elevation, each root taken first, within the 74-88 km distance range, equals 4.2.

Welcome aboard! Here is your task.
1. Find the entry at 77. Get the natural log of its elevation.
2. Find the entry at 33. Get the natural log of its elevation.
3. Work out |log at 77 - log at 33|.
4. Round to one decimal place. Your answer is 0.1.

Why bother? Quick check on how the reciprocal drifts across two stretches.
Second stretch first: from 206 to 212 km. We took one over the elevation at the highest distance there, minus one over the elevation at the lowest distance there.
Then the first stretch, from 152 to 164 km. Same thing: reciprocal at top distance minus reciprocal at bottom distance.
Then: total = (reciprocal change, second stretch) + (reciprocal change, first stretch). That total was 0.0007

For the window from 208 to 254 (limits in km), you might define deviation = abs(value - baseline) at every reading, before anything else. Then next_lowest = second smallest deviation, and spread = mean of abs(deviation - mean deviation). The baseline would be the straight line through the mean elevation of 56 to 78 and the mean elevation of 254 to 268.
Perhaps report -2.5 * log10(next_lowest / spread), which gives 3.15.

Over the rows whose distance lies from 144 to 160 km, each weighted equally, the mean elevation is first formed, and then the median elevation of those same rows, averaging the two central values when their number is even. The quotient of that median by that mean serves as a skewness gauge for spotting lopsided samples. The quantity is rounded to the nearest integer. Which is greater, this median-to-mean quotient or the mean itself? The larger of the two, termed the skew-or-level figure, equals 649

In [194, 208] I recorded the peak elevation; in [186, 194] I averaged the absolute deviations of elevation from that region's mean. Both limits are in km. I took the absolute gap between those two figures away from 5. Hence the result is -379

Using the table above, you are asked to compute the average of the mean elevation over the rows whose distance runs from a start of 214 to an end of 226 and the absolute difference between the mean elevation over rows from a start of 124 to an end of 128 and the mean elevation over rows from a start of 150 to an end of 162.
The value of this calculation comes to 178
